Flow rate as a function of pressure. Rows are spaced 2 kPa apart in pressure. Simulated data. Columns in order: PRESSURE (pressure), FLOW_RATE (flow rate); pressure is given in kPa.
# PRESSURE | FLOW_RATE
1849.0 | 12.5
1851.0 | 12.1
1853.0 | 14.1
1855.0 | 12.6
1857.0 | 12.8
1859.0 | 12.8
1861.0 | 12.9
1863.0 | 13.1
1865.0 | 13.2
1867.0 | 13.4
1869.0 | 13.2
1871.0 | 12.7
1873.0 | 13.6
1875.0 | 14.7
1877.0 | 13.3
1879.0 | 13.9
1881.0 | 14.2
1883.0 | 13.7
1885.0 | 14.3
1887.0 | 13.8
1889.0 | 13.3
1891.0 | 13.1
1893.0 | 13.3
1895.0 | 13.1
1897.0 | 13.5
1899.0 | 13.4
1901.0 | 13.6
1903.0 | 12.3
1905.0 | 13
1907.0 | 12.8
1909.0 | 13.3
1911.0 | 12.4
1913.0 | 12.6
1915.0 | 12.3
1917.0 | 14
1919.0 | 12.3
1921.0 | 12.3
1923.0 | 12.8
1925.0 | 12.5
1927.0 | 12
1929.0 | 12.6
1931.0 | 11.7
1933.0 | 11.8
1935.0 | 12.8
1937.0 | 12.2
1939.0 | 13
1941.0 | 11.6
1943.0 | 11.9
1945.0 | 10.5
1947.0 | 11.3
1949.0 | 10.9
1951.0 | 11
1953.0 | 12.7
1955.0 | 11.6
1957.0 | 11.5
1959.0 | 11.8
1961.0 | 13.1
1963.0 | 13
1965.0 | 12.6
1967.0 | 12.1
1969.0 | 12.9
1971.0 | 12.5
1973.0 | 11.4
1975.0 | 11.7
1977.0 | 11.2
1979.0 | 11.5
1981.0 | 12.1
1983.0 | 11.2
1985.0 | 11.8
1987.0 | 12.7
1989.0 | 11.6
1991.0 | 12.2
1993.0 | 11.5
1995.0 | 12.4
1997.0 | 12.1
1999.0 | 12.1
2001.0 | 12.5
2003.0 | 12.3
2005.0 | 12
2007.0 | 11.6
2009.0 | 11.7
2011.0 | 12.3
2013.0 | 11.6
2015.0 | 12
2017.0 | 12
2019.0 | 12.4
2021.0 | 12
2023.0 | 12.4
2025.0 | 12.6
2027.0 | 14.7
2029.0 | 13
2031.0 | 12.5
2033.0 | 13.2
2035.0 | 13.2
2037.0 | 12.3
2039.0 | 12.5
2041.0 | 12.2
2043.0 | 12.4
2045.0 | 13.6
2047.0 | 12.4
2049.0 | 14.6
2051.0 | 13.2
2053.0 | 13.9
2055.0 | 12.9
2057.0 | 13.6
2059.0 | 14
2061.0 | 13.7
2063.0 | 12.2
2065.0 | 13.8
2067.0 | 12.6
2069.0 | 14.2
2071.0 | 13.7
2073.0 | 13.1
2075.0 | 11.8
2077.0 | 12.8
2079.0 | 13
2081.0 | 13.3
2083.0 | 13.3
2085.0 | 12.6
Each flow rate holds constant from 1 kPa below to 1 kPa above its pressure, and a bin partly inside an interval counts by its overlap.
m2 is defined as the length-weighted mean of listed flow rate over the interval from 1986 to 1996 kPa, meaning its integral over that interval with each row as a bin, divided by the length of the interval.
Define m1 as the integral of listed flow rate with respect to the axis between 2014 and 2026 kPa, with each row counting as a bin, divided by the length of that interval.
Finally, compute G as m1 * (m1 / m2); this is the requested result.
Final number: 12.4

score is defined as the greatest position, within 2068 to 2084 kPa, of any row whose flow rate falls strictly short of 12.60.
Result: 2075.0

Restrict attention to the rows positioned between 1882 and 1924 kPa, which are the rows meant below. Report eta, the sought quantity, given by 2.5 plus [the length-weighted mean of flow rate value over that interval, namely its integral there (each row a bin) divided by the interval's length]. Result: 15.6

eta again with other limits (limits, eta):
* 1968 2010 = 14.5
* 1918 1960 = 14.4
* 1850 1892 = 15.9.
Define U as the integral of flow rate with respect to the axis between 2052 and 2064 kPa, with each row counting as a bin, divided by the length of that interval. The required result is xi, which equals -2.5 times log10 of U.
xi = -2.82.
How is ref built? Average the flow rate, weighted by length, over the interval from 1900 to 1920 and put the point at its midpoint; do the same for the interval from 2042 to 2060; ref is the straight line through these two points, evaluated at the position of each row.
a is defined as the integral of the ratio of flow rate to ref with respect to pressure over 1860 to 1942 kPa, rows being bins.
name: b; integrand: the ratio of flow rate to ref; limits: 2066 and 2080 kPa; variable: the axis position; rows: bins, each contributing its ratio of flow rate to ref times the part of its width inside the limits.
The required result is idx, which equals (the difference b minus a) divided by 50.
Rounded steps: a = 83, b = 14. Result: -1.4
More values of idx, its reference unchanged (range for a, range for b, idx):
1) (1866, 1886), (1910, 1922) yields -0.2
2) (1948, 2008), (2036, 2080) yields -0.2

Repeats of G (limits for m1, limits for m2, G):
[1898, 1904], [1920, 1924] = 13.7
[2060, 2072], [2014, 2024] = 14.7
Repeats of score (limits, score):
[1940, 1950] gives 1949.0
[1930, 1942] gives 1941.0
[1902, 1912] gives 1911.0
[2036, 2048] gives 2047.0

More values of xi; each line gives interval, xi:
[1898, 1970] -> -2.73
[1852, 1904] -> -2.82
